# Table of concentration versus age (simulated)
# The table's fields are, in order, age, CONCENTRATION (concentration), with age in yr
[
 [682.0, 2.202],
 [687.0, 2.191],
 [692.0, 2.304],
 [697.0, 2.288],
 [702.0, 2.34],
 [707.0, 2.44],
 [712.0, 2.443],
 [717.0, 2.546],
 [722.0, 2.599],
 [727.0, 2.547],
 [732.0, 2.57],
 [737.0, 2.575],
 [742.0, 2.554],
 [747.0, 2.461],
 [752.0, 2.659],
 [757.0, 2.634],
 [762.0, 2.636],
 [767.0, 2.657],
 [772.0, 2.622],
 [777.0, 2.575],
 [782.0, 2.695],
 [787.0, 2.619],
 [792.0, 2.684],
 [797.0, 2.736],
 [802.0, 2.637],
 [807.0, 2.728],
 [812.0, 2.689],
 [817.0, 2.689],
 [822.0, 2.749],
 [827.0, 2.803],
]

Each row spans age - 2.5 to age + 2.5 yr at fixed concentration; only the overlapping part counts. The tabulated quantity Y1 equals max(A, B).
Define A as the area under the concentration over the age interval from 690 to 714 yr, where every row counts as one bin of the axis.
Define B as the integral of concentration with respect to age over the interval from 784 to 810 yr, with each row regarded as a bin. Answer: 70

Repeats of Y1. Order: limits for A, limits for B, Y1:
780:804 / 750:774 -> 64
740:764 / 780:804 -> 64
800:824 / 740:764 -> 65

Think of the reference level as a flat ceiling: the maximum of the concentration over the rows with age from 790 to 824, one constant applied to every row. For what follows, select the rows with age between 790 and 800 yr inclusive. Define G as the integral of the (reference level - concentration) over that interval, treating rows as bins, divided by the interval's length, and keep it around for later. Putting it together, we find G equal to 0.04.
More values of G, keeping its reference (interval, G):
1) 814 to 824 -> 0.03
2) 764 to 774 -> 0.11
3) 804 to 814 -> 0.04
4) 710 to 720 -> 0.25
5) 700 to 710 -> 0.35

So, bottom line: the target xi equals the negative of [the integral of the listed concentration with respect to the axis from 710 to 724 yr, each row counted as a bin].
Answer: -35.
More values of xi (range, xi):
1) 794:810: -43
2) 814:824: -27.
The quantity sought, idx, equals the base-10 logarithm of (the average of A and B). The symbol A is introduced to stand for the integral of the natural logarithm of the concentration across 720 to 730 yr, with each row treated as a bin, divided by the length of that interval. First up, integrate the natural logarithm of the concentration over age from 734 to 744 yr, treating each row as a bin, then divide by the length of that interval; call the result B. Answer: -0.025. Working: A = 0.944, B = 0.942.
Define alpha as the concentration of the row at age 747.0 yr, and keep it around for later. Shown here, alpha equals 2.461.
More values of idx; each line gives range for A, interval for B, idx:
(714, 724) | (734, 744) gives -0.026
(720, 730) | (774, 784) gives -0.020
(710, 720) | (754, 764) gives -0.025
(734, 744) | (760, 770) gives -0.019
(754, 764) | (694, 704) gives -0.044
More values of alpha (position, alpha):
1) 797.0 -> 2.736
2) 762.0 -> 2.636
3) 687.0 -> 2.191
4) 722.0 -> 2.599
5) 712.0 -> 2.443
